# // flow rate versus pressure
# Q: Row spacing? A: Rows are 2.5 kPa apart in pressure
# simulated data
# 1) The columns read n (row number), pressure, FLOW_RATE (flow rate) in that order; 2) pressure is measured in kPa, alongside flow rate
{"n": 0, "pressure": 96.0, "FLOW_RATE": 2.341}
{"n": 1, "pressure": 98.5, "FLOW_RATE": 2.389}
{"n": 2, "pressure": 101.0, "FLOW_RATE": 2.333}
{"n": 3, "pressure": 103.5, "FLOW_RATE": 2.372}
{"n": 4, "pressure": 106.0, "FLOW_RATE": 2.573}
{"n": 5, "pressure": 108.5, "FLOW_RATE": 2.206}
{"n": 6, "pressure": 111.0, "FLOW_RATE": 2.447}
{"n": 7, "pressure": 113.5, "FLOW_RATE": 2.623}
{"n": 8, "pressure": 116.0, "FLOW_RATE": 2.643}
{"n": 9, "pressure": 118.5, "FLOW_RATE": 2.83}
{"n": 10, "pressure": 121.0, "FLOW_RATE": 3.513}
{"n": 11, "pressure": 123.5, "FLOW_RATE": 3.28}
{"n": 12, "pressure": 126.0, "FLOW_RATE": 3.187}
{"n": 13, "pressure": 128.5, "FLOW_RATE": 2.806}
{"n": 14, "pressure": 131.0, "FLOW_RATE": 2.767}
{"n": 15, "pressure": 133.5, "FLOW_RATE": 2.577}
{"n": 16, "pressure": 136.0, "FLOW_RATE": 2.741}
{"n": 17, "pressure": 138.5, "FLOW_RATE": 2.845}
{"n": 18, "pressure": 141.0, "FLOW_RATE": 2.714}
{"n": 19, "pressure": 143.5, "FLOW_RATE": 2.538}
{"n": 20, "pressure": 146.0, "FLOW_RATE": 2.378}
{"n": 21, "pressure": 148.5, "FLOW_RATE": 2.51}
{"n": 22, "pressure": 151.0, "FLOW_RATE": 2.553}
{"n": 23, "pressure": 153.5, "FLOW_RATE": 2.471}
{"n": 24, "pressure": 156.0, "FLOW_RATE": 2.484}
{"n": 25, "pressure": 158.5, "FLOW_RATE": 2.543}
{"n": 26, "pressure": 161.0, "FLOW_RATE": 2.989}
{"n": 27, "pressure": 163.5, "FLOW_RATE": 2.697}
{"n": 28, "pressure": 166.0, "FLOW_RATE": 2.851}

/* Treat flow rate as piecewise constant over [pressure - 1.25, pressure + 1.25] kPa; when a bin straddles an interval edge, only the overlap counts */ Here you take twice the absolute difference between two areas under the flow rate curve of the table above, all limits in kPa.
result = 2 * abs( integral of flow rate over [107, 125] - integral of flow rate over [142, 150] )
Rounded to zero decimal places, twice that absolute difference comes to 61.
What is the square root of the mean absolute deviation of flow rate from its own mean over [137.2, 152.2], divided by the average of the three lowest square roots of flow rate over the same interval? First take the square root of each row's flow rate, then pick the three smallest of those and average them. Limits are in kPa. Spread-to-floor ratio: 0.226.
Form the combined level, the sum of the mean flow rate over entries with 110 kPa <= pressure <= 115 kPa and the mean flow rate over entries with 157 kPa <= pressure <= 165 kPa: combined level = 5.3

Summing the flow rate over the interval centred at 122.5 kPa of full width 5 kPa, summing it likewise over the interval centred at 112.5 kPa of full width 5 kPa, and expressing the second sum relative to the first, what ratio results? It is 0.75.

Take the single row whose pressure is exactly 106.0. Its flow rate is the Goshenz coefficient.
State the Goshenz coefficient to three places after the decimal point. 2.573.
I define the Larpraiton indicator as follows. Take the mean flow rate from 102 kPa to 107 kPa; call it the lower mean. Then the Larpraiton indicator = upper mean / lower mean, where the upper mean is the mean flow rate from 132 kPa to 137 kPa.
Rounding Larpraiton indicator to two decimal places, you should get 1.08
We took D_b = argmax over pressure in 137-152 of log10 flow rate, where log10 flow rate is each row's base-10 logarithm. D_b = 138.5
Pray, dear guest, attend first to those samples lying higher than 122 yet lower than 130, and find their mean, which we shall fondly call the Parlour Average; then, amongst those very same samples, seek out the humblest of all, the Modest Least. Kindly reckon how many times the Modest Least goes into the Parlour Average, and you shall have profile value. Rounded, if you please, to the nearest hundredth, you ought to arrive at 1.10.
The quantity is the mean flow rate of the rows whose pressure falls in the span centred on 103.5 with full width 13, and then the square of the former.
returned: 5.6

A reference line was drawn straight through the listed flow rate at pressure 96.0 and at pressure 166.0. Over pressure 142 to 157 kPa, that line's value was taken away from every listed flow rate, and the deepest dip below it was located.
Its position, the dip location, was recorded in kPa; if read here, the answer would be 146.0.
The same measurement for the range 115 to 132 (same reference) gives 116.0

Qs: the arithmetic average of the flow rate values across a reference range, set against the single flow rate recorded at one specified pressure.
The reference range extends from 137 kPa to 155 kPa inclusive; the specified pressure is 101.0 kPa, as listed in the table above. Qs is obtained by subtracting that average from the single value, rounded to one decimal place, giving -0.2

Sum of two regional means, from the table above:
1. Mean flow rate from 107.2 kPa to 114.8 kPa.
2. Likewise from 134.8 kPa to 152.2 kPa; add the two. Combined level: 5.04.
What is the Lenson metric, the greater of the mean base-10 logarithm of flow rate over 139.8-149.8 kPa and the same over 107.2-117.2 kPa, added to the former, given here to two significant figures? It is 0.81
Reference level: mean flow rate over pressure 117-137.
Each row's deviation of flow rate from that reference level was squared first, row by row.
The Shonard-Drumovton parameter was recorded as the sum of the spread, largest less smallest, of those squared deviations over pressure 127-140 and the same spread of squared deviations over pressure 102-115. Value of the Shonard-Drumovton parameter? 0.59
